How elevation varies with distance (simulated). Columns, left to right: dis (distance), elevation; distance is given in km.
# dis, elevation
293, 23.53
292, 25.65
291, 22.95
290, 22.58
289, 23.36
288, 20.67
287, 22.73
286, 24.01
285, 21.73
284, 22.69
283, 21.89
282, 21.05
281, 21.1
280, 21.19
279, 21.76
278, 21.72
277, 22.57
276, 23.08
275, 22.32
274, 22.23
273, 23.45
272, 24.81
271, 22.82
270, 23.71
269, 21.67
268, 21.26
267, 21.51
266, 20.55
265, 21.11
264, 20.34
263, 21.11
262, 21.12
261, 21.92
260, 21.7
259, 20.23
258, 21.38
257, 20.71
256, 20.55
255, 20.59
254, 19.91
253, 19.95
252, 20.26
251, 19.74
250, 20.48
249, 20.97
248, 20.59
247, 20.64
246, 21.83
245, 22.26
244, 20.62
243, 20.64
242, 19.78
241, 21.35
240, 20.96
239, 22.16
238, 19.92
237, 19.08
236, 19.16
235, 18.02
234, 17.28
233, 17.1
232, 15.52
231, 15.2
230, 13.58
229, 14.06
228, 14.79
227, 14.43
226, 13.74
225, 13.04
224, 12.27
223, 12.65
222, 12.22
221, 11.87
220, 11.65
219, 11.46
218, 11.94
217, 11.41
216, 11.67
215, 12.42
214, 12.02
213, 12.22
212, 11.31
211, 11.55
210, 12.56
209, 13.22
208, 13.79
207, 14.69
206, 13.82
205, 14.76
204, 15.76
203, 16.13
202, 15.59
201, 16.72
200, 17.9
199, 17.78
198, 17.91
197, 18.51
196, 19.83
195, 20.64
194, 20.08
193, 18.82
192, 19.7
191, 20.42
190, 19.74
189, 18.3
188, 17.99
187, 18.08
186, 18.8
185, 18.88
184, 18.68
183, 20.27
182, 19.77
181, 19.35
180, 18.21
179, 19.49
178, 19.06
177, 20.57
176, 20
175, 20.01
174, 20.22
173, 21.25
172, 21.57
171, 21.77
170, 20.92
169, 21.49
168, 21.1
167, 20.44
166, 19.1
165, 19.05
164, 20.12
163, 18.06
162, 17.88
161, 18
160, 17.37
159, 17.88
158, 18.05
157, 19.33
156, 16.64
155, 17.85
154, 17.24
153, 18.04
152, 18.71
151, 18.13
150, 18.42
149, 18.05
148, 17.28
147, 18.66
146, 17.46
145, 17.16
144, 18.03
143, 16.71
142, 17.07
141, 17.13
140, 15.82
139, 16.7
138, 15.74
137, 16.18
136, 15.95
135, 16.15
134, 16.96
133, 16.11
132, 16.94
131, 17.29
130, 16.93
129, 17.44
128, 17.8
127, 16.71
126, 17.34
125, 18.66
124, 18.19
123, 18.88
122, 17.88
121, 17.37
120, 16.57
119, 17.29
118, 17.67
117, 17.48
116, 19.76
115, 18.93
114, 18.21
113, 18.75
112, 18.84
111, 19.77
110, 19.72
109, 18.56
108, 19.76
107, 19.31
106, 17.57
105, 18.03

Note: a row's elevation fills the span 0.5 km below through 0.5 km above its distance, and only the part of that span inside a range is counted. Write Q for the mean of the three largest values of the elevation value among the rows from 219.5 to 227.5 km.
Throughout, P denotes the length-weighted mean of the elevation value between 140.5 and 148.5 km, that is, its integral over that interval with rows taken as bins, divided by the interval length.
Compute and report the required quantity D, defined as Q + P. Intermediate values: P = 17.4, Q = 14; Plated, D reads 31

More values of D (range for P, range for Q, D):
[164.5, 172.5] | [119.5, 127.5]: 39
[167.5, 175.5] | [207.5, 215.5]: 34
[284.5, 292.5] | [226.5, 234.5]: 40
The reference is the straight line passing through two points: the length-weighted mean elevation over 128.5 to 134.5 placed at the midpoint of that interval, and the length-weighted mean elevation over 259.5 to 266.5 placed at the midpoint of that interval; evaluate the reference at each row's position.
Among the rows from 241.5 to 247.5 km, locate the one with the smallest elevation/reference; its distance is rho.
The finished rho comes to 242 km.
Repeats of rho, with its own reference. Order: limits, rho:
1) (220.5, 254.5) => 221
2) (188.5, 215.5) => 212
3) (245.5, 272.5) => 251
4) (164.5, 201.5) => 201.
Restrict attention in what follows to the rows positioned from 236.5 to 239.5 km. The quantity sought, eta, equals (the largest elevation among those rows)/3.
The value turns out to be 7.4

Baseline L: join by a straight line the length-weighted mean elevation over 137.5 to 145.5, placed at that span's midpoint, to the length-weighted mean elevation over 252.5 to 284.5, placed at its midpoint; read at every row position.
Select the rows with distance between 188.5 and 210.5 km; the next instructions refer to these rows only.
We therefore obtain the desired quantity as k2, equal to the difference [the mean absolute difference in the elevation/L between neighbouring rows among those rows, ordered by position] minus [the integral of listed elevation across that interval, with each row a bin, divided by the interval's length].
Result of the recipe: -17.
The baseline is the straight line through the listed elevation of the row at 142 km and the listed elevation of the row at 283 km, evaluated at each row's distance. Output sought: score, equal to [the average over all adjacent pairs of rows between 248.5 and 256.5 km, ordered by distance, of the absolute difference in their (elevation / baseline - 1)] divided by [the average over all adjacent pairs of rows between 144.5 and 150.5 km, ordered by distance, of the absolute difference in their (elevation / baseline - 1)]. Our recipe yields 0.44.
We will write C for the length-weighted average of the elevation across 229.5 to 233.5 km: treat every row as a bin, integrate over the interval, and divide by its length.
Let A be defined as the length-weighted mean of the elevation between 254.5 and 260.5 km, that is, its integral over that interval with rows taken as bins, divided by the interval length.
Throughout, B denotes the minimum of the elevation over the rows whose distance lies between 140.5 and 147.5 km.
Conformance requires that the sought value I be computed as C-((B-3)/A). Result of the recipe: 15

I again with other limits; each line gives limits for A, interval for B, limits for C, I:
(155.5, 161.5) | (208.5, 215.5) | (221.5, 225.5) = 12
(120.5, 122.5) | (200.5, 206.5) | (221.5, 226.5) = 12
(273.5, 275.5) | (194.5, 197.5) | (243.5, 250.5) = 20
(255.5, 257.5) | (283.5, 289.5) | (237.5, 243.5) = 20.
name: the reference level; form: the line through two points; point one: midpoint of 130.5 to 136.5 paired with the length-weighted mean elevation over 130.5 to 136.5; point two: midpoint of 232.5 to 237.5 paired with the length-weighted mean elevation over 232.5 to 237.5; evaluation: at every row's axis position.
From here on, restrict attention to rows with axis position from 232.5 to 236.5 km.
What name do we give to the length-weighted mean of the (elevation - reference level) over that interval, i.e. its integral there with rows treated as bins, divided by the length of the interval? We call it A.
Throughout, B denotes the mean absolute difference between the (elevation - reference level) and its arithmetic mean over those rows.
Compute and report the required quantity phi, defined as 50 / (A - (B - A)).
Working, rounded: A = -0.2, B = 0.68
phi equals -44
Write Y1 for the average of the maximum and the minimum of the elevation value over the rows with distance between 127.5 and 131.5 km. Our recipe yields 17.4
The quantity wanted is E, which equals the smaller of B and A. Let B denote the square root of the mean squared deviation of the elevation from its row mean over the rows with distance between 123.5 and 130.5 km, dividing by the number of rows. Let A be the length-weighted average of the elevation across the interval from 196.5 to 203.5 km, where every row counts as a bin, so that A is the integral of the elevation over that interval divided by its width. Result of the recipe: 0.64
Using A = 17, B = 0.64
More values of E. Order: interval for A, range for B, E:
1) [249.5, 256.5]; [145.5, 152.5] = 0.52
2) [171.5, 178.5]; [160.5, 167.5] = 0.96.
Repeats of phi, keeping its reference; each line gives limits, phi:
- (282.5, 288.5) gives 8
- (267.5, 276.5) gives 7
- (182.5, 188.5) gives 22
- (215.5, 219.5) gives -4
